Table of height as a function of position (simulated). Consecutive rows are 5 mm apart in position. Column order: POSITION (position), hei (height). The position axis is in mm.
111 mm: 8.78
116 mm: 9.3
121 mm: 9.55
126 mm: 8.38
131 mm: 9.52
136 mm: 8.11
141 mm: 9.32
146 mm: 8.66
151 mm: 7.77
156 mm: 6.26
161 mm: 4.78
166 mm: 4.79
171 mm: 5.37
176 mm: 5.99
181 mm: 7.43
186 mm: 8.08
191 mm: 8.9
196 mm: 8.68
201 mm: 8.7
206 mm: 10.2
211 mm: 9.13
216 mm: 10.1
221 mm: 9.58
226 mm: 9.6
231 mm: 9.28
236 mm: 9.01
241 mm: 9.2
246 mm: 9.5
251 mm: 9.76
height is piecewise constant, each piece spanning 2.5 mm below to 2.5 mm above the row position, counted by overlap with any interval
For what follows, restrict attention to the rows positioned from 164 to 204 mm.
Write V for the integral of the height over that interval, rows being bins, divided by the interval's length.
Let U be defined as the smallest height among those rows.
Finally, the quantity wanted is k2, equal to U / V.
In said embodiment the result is 0.655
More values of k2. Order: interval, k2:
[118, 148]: 0.908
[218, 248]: 0.961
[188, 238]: 0.932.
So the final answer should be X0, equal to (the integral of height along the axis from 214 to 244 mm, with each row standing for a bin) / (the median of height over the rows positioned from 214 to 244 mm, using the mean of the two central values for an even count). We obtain 30.1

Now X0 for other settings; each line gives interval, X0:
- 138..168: 29.9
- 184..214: 30.6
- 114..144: 29.1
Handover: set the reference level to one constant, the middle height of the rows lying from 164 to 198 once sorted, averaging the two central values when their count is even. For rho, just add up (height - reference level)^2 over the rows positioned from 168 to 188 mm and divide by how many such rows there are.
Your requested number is 1.7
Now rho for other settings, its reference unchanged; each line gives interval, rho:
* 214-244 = 4.3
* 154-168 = 5.1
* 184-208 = 2.7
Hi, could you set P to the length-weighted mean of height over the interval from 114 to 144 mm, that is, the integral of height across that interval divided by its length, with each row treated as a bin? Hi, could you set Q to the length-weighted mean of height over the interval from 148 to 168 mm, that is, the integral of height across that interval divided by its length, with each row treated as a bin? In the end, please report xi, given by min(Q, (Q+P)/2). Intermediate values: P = 9.0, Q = 6.0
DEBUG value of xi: 6.0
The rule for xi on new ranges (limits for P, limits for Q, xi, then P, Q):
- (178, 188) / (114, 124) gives 8.5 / 7.7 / 9.4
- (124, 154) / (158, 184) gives 5.7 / 8.6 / 5.7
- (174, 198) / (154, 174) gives 5.3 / 7.8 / 5.3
